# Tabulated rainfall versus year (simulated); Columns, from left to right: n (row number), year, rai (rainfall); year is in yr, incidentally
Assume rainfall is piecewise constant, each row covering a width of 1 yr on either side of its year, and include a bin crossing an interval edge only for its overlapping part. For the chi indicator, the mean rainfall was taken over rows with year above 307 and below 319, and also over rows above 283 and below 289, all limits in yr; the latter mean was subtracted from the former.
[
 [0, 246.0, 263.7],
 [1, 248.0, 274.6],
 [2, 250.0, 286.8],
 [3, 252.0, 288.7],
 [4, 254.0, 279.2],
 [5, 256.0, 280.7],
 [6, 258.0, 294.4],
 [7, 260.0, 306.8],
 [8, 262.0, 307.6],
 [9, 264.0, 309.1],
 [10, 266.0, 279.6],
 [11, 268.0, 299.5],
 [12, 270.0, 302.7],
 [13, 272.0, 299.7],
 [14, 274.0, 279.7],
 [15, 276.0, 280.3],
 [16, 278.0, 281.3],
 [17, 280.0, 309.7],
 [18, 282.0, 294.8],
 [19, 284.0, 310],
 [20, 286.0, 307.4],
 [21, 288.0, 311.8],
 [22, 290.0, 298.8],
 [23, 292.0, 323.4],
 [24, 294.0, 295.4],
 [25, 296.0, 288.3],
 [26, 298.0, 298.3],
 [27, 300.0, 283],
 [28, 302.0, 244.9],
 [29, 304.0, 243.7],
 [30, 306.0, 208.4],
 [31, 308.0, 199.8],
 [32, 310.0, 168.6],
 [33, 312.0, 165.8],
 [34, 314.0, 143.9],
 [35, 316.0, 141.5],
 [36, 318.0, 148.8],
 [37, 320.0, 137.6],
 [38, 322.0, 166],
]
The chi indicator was -148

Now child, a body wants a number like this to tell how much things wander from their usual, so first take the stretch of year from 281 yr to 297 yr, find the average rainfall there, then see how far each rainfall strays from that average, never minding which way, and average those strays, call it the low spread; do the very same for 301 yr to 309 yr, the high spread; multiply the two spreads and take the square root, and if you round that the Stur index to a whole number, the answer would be 14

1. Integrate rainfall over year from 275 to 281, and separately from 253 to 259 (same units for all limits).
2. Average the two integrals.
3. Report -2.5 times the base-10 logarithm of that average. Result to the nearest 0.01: -8.09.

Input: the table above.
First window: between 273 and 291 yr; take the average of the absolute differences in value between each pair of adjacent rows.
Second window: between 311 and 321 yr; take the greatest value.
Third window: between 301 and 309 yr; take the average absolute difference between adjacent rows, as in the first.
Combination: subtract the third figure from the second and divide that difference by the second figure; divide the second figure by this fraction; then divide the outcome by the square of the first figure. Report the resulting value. 1.82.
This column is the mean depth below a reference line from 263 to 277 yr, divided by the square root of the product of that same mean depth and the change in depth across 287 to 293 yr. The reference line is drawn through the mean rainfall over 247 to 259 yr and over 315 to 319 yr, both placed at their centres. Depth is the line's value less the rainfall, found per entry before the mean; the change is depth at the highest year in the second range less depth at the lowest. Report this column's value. -1.50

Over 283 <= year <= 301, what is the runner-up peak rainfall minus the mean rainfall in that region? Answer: 10.0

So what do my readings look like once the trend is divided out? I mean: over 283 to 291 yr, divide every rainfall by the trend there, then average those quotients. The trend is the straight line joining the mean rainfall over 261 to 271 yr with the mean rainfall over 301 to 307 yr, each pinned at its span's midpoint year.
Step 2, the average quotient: 1.17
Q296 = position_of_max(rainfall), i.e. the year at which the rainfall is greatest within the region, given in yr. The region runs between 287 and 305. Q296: 292.0 yr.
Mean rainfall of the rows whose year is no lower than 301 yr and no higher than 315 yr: 196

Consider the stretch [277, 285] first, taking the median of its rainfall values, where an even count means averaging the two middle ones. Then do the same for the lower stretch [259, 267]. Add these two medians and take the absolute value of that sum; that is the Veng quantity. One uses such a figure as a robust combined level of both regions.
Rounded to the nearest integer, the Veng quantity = 609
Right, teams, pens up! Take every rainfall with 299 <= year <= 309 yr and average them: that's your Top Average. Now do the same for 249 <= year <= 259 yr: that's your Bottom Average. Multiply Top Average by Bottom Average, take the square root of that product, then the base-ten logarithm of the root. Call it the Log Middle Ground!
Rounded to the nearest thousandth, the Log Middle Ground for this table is 2.415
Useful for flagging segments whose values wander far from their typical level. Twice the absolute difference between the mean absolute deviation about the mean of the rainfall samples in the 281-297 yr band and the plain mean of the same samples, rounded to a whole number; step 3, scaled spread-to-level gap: 589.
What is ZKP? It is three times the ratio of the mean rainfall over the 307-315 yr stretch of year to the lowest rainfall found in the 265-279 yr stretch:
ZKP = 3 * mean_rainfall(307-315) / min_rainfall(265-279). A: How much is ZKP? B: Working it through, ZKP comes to 1.82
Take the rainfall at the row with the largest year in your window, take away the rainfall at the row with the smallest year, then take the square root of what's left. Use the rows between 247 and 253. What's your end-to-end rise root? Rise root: 3.75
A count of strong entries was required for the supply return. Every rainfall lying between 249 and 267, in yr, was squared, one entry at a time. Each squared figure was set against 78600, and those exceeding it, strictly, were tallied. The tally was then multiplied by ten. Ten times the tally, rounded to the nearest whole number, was 70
